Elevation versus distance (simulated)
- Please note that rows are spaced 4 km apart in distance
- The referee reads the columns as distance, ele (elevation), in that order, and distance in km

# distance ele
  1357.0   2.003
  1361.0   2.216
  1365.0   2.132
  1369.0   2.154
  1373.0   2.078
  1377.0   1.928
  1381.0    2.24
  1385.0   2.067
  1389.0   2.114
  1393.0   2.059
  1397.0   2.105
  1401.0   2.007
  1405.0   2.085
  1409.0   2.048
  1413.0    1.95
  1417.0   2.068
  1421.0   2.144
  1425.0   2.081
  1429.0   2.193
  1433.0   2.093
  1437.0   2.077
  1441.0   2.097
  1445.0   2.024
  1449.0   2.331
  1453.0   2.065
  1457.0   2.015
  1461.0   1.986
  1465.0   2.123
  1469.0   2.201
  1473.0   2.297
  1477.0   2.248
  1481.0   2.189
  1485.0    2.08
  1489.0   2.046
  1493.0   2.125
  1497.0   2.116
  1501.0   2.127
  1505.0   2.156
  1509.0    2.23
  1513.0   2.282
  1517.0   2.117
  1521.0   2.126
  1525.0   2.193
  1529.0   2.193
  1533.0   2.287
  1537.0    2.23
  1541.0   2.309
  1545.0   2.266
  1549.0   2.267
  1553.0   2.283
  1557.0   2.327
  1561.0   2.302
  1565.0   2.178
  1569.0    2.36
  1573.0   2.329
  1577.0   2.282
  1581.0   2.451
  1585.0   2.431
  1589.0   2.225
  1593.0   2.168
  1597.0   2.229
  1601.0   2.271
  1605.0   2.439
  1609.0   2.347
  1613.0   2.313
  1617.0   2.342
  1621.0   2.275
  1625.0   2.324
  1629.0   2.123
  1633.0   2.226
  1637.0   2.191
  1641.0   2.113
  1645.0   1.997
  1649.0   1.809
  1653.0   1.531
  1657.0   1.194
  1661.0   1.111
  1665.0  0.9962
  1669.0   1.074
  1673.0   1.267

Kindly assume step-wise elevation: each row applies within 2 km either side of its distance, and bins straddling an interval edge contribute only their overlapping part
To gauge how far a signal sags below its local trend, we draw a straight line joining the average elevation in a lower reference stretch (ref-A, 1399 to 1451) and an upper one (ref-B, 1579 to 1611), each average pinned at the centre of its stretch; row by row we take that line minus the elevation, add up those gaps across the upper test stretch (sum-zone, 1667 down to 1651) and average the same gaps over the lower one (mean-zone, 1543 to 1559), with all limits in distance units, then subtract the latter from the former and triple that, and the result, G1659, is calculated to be 14.4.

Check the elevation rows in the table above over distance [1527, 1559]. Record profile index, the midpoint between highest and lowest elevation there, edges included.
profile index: 2.26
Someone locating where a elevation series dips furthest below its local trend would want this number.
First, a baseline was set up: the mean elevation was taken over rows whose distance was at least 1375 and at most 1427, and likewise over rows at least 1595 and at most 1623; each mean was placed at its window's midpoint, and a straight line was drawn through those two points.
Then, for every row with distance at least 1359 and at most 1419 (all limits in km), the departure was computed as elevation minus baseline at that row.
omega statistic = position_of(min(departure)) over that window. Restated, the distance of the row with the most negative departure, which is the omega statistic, 1413.0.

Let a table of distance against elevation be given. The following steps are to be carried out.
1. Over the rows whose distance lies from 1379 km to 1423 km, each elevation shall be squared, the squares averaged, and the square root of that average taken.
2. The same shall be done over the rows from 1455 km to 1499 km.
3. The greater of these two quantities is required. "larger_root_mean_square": 2.13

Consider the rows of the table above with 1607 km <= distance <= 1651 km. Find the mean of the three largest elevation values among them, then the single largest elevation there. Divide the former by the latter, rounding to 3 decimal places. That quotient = 0.996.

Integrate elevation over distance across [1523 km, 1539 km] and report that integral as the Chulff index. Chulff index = 35.6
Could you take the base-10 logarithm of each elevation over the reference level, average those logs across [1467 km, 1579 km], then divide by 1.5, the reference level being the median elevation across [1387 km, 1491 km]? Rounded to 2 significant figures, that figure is 0.018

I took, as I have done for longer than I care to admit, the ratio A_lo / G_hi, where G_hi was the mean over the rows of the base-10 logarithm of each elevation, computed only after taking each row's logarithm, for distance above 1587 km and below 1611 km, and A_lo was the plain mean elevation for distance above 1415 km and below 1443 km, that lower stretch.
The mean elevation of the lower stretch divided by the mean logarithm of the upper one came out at 5.9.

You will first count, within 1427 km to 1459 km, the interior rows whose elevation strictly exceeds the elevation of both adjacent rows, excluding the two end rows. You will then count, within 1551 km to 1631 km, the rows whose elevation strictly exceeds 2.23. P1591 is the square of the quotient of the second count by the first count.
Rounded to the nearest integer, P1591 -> 56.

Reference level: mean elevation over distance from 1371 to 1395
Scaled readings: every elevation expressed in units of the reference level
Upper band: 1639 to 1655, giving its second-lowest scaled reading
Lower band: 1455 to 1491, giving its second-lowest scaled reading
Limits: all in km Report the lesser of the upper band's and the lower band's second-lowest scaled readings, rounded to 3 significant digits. 0.869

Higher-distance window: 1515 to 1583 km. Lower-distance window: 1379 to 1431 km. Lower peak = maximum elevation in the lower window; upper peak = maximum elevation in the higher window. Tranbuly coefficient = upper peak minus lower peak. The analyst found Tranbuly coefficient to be 0.21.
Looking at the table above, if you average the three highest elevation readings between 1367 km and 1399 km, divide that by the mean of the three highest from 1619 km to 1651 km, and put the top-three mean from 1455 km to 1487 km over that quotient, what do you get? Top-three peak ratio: 2.36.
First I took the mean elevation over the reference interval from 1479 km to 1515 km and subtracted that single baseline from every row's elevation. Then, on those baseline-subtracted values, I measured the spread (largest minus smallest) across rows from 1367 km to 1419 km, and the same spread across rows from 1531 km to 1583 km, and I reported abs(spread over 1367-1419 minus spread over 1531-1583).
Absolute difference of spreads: 0.04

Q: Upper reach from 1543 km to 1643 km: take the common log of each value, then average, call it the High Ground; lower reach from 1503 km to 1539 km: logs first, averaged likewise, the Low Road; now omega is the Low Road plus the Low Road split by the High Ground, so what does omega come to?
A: 1.30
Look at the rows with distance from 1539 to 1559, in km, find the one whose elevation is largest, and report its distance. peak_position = 1557.0 km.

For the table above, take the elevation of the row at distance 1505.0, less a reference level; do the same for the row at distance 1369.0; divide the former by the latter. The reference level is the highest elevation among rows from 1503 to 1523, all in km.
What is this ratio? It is 1.0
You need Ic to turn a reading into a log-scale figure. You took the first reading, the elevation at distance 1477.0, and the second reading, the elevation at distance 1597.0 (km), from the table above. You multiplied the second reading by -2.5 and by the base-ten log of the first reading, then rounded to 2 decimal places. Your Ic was -1.96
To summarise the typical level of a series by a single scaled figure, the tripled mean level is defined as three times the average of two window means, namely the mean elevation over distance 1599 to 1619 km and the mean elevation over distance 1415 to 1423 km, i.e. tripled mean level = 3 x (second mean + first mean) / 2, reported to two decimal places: 6.67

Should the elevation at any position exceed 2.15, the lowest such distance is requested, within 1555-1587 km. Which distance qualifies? 1557.0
